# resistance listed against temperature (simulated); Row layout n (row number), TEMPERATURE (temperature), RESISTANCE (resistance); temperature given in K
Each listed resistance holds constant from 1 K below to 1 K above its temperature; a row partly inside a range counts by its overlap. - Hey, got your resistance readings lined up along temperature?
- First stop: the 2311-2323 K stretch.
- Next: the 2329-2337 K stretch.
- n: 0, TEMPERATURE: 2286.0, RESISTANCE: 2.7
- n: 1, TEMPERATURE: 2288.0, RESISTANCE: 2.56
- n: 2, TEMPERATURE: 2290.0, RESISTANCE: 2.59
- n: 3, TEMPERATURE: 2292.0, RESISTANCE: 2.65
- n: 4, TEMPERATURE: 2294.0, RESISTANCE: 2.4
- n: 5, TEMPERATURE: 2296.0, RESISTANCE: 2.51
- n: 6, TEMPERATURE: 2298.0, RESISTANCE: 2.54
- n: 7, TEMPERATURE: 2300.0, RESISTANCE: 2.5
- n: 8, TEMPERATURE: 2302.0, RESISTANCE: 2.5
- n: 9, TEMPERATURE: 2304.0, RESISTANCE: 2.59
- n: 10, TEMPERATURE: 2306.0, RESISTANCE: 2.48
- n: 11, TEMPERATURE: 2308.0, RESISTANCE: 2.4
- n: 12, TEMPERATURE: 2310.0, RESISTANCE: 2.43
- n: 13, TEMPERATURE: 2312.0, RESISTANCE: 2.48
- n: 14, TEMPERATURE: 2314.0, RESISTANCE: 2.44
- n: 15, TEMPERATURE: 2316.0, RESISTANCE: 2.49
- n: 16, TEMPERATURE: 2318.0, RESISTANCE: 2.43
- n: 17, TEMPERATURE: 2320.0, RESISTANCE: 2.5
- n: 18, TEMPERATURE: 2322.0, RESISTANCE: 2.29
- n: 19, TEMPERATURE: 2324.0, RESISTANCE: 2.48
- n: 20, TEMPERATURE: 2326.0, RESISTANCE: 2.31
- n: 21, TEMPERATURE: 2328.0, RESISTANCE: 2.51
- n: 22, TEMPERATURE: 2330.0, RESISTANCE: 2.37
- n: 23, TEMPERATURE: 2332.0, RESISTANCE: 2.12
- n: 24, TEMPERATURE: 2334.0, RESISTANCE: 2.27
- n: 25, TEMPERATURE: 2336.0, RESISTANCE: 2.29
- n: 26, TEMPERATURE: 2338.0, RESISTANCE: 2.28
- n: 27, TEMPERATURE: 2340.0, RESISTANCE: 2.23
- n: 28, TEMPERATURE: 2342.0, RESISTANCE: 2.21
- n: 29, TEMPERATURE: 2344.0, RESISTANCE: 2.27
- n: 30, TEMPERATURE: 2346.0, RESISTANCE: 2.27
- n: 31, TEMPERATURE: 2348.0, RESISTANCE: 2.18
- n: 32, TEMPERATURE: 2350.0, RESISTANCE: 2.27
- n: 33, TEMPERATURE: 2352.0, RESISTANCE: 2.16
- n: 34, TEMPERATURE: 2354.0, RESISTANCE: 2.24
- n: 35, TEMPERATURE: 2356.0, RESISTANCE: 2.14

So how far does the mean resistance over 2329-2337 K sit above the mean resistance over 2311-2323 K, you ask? -0.18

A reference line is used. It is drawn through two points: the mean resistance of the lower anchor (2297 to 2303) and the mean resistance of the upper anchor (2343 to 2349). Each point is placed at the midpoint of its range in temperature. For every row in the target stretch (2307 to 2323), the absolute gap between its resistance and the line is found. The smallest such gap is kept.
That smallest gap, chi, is 0.010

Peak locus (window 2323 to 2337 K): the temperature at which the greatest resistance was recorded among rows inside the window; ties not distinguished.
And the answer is 2328.0 K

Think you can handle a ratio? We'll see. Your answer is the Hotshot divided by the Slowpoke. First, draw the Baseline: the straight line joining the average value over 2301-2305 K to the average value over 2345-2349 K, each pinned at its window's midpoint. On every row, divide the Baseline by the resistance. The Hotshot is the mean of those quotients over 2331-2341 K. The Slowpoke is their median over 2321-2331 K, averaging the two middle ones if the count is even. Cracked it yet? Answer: 1.04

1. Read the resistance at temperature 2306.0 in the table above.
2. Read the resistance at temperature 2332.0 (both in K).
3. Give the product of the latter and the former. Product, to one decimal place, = 5.3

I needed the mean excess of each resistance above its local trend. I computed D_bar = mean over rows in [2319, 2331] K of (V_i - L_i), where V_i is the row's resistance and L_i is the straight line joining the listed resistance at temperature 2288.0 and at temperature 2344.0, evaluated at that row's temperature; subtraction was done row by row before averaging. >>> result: 0.042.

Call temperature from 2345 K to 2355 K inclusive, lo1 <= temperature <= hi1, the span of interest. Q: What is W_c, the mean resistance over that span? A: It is 2.22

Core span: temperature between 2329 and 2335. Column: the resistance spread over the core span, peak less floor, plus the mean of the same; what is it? 2.50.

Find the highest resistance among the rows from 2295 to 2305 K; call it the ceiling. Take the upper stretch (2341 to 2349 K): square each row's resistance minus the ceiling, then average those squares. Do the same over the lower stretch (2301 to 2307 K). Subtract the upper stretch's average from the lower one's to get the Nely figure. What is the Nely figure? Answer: -0.12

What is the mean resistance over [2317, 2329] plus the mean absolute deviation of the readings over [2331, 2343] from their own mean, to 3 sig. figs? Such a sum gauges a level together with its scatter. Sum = 2.47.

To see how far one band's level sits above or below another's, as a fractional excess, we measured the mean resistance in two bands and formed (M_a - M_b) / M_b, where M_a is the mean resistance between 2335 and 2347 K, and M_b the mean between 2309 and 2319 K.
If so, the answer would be -0.08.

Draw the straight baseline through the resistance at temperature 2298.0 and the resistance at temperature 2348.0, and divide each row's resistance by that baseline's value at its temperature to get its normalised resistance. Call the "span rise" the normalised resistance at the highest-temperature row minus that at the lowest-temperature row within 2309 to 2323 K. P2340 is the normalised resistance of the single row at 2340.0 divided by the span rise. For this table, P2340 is -43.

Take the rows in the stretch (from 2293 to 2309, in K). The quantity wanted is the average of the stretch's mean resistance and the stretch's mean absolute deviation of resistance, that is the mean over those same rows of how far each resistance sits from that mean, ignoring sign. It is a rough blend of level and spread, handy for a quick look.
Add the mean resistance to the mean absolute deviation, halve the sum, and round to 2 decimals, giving 1.27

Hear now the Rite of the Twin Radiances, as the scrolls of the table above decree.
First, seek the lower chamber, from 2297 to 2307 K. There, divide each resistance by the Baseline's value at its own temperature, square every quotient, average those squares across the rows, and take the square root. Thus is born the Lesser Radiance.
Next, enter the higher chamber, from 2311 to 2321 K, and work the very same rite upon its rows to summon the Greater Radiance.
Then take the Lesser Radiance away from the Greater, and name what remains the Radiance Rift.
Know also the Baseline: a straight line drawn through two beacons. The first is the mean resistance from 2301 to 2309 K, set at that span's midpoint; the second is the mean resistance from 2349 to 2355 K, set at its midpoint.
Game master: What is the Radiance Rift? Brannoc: 0.0109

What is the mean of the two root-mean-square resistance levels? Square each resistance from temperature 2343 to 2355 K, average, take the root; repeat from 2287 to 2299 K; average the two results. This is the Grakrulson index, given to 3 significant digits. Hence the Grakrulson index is 2.39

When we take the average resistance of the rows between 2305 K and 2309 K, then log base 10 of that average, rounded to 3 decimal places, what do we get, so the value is 0.387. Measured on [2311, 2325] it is 0.388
